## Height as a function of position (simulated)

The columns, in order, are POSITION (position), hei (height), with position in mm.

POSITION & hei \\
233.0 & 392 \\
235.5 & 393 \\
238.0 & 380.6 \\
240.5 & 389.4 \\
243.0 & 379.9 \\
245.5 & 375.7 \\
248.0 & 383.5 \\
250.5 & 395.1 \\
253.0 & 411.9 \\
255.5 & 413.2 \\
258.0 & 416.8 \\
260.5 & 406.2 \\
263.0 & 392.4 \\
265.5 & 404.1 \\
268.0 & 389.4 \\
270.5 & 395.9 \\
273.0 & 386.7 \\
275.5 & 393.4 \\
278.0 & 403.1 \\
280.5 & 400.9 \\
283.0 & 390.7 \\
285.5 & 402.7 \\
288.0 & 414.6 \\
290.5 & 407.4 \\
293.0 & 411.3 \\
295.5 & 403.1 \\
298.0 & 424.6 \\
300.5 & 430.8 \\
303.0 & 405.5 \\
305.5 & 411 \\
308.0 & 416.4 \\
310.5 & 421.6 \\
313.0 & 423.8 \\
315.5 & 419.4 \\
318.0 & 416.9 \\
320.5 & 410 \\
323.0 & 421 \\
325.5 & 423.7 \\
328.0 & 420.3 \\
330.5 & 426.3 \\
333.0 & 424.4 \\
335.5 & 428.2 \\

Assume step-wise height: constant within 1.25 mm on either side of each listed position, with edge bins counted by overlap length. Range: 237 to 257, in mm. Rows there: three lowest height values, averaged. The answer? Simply 379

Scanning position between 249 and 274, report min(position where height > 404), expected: 253.0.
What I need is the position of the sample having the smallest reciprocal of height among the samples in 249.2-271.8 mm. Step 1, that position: 258.0 mm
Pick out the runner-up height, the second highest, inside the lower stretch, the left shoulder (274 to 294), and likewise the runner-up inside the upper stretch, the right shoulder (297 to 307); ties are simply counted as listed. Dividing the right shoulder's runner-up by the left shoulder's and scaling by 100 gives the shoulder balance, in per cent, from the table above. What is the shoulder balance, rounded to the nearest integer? 103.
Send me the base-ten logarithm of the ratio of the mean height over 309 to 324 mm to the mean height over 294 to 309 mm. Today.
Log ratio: 0.004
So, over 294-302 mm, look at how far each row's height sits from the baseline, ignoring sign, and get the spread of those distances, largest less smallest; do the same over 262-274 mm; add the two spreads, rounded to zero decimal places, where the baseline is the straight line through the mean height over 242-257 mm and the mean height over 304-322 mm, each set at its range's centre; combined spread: 22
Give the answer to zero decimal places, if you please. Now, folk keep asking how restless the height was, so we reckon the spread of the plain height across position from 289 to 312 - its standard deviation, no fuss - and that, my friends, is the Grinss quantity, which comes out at 9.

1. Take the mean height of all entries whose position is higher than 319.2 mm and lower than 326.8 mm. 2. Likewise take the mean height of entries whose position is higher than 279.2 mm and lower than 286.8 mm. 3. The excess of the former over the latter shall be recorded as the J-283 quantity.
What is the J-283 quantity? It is 20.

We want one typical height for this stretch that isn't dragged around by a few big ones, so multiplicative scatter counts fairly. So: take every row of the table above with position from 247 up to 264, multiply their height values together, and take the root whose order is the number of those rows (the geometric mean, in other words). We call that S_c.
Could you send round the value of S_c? 403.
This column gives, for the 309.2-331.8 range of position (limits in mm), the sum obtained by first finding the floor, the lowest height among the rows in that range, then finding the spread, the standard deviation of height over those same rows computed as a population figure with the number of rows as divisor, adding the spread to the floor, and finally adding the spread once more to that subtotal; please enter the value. 419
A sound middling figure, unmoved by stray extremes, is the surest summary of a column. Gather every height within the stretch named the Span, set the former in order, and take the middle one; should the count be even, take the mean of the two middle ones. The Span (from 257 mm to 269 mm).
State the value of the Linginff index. 404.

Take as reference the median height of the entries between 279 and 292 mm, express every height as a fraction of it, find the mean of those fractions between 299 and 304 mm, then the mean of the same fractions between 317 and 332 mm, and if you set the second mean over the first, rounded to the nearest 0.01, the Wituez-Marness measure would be 1.00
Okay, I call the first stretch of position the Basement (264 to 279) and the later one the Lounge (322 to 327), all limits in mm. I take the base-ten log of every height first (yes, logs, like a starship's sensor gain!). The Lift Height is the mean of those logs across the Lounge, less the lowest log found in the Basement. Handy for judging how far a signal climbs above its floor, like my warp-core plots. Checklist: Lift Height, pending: 0.038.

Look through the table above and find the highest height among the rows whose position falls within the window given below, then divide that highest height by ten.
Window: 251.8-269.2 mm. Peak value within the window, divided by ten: 41.7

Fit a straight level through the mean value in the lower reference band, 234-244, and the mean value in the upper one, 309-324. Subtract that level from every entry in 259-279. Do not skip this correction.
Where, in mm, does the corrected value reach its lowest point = 273.0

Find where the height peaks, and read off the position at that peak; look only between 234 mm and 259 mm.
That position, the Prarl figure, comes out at 258.0 mm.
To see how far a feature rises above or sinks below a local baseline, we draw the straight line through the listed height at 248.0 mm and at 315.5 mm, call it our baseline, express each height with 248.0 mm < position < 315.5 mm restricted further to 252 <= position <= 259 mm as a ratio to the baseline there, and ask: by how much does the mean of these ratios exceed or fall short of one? 0.068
